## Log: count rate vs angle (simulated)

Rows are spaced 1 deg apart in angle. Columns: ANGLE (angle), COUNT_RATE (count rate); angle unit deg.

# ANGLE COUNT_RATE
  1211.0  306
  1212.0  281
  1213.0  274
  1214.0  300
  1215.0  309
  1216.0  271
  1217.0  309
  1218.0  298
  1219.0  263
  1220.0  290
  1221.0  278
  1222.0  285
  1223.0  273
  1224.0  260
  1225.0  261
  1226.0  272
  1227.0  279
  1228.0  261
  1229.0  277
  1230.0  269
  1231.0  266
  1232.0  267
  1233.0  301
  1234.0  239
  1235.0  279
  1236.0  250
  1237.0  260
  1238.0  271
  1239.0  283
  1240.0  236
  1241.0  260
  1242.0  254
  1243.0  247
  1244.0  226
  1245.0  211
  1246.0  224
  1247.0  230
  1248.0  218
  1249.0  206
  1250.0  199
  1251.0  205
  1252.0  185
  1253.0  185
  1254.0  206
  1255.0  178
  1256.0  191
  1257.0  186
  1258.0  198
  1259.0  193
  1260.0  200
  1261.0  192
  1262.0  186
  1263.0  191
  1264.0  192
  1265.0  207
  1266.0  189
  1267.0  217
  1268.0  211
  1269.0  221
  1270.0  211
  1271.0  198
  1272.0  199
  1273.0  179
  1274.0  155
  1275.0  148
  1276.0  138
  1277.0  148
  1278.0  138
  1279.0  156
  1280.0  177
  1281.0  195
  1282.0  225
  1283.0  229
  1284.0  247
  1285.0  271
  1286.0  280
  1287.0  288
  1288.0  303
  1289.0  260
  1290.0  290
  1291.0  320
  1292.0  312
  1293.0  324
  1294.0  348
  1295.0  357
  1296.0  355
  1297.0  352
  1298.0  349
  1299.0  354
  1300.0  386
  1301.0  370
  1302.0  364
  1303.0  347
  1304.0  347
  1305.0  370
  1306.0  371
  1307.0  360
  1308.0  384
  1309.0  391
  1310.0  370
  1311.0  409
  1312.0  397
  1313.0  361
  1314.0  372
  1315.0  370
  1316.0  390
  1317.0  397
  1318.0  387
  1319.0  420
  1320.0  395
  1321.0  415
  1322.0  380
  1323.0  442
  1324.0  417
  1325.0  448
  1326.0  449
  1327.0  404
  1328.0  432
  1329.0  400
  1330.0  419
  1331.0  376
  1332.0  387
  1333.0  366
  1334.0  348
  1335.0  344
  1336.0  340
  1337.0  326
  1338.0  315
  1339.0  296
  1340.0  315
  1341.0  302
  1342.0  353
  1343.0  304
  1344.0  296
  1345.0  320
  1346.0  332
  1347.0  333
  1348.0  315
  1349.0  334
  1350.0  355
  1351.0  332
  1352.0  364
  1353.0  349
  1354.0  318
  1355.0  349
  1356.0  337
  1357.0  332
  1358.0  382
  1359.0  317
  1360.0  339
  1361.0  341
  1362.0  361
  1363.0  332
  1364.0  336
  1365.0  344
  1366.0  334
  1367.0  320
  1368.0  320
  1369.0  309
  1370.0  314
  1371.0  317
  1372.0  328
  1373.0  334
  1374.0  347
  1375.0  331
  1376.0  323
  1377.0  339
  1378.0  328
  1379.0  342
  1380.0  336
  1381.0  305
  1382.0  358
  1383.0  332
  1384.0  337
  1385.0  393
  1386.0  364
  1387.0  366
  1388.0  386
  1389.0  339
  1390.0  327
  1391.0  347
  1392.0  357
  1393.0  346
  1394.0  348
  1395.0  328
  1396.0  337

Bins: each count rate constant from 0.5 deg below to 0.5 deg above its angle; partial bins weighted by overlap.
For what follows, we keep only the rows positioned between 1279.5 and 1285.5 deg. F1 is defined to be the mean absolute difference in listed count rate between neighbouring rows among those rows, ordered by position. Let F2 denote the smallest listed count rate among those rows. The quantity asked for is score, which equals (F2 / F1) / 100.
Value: 0.09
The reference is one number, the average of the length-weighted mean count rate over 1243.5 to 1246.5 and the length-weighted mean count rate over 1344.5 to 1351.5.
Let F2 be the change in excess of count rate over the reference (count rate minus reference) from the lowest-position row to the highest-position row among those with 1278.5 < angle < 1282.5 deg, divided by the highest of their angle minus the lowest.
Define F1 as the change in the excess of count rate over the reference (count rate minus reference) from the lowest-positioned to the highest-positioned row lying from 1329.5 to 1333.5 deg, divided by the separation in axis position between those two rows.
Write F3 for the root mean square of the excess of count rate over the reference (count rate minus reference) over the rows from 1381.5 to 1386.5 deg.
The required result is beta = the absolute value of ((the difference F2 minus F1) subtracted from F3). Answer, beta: 43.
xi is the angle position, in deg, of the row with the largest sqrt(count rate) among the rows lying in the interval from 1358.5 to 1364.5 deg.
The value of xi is 1362.0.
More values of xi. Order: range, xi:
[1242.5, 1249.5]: 1243.0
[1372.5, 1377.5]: 1374.0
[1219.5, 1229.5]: 1220.0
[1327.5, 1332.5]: 1328.0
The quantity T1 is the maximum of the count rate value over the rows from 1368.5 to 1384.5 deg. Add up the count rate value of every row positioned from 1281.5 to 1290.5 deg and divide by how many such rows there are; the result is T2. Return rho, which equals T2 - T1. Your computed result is -92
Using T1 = 358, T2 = 266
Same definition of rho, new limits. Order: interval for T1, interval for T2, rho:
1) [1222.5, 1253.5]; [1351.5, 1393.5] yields 39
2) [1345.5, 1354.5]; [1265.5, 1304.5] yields -104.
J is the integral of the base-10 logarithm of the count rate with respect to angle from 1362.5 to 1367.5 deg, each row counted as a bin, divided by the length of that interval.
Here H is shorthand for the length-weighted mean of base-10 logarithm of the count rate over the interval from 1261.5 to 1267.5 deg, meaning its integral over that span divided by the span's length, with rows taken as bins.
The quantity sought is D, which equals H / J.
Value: 0.91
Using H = 2.29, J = 2.52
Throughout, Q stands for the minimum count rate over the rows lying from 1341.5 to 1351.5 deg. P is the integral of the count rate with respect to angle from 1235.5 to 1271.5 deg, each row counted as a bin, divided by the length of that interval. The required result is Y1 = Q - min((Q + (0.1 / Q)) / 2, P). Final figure 148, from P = 214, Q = 296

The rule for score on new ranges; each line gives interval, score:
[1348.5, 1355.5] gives 0.12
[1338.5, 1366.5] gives 0.13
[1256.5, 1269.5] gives 0.18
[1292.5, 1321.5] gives 0.22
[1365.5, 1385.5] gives 0.19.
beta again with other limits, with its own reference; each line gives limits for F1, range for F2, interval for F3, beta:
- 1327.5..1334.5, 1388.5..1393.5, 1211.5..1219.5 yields 5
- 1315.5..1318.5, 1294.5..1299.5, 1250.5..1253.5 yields 84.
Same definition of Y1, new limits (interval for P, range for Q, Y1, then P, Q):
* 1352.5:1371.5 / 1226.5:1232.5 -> 130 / 334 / 261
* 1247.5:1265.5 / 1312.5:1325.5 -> 180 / 195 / 361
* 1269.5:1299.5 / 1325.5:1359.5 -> 148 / 250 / 296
